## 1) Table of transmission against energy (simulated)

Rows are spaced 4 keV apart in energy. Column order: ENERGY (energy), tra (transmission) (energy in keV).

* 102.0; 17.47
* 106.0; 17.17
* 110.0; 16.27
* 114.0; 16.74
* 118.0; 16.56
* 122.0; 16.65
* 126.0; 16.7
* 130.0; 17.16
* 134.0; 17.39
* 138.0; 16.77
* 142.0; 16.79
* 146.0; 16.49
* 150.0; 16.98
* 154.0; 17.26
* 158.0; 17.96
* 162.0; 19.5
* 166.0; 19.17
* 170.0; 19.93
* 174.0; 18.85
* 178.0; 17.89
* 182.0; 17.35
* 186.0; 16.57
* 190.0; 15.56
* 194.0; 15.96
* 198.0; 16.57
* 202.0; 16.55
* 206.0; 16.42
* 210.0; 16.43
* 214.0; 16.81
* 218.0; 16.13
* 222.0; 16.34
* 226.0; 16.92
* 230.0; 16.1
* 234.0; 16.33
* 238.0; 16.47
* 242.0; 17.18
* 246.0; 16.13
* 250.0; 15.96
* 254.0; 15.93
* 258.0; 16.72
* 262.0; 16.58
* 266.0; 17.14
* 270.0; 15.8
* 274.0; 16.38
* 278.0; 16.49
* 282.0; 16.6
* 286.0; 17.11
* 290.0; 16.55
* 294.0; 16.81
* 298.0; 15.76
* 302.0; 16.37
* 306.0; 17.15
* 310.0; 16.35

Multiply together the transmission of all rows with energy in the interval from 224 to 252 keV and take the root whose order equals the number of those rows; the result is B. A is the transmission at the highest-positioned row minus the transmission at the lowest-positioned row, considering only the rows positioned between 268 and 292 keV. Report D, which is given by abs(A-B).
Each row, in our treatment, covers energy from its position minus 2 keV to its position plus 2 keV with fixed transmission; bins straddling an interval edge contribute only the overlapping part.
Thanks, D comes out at 15.7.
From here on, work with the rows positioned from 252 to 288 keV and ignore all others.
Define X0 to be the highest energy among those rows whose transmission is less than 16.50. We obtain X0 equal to 278.0 keV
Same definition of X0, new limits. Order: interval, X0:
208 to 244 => 238.0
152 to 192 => 190.0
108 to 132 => 110.0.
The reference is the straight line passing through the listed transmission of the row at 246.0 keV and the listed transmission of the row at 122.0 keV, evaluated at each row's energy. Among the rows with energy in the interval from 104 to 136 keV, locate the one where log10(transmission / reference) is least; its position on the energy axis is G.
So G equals 110.0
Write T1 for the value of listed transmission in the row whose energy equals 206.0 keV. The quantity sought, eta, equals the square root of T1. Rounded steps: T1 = 16.42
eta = 4.05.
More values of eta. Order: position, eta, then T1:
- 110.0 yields 4.03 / 16.27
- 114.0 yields 4.09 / 16.74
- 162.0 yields 4.42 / 19.5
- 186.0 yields 4.07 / 16.57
